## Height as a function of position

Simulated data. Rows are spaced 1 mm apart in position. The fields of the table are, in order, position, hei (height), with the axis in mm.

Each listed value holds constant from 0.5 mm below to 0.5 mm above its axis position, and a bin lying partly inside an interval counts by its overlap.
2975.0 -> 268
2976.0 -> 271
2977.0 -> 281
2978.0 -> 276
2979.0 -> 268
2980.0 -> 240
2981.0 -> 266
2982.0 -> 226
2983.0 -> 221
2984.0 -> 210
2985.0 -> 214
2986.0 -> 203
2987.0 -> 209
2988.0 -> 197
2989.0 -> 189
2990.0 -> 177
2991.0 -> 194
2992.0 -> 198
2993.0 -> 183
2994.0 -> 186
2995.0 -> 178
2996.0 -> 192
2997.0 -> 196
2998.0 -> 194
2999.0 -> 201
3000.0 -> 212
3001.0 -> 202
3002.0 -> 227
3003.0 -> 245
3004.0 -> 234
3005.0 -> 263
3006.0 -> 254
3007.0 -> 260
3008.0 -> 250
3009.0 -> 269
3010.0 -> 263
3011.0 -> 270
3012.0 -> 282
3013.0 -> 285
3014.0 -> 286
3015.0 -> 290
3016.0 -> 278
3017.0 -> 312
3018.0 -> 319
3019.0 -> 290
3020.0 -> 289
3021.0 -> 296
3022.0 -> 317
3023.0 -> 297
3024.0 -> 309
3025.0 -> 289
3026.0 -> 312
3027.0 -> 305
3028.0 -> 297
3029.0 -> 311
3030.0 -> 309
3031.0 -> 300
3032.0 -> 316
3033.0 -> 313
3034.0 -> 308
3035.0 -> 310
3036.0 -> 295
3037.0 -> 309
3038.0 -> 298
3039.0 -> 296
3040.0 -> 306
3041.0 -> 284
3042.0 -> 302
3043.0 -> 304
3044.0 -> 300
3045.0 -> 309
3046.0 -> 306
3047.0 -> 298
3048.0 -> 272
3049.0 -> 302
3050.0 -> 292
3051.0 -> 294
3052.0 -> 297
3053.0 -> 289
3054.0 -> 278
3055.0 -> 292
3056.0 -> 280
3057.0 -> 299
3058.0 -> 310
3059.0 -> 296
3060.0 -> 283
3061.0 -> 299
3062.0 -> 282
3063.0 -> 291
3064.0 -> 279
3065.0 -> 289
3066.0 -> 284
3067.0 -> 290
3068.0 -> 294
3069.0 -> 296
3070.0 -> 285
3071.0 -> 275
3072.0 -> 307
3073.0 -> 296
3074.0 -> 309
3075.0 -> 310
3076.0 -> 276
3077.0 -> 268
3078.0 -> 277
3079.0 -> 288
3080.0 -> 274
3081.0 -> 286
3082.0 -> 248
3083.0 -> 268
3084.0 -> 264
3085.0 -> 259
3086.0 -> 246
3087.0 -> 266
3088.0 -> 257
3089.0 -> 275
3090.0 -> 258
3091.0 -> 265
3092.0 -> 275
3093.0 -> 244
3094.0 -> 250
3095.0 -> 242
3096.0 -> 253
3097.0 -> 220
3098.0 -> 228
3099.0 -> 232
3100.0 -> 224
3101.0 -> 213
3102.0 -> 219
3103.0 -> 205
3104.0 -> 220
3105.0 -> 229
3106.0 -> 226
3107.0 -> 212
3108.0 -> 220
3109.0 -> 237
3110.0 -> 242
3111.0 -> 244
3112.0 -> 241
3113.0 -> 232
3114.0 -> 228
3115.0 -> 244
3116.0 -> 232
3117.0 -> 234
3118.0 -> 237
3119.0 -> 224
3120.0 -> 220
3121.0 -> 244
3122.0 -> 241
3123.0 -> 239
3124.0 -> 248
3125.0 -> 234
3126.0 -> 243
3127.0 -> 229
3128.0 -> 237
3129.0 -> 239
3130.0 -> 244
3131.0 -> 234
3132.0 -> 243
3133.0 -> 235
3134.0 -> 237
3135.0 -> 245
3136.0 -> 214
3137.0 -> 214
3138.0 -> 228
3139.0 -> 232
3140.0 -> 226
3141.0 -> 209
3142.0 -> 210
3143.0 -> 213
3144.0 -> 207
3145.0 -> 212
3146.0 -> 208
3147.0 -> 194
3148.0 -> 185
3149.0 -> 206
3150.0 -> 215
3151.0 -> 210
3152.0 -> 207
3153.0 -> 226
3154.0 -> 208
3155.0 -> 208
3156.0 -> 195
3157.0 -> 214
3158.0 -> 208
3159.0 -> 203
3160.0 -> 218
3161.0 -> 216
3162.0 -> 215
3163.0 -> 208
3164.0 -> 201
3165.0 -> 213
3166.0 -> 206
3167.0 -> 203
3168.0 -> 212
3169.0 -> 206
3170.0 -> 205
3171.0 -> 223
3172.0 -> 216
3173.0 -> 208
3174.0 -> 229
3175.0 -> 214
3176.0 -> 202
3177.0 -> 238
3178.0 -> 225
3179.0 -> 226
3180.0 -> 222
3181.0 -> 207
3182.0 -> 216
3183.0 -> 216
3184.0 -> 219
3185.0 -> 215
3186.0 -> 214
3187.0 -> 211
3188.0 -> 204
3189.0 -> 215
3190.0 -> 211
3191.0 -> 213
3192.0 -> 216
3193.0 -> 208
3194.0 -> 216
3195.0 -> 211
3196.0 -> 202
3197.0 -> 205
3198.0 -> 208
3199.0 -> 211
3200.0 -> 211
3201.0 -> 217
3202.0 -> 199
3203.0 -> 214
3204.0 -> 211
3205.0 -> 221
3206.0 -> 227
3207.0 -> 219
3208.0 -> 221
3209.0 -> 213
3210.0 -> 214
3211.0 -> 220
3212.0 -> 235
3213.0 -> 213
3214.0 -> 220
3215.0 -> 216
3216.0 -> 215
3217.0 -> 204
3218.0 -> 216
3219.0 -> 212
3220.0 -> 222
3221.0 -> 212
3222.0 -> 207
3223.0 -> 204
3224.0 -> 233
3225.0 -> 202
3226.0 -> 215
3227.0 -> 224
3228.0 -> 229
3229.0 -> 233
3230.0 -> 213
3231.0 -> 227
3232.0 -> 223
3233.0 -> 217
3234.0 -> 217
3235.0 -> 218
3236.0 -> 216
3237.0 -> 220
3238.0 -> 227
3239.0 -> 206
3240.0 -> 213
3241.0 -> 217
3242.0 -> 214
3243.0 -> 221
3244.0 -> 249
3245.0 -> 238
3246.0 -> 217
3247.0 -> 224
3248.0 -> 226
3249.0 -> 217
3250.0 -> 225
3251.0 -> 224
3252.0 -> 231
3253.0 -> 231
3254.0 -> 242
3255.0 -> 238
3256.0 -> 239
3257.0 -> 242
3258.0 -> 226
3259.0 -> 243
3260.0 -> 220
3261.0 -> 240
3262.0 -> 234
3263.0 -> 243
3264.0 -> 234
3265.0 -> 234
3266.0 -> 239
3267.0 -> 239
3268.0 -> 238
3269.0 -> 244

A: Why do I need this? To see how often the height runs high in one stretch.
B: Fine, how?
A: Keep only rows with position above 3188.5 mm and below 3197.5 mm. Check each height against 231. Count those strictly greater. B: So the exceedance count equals 0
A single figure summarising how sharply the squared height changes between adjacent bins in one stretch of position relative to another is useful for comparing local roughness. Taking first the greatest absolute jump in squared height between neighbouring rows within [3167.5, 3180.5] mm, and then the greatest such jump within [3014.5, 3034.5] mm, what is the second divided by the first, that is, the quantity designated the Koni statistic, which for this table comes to 1.3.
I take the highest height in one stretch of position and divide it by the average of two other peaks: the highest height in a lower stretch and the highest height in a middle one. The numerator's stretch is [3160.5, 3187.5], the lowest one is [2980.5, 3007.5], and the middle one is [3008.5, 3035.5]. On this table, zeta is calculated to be 0.81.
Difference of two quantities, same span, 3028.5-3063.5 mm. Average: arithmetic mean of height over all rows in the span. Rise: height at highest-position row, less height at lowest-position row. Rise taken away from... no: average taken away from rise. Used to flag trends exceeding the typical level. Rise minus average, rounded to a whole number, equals -318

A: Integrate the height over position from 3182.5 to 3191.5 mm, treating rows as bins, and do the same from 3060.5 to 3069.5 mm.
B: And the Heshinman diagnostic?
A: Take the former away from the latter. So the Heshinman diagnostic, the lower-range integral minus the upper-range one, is 686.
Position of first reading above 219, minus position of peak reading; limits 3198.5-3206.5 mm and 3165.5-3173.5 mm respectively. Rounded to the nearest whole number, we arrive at 34 mm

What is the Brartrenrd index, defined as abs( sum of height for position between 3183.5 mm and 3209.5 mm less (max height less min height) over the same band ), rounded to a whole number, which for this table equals 5504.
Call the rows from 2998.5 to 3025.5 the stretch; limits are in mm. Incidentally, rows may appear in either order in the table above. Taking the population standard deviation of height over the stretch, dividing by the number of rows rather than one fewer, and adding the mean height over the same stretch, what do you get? 303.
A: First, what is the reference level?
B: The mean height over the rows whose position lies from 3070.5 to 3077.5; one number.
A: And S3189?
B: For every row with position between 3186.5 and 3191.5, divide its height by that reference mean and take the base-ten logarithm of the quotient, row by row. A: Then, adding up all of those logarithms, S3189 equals -0.70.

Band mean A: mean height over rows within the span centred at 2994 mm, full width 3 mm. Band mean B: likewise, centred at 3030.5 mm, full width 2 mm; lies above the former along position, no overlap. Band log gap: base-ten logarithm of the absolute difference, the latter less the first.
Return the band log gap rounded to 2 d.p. 2.09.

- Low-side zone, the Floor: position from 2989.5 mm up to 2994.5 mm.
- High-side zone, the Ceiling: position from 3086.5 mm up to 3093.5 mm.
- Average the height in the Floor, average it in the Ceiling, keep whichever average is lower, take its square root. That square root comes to 13.7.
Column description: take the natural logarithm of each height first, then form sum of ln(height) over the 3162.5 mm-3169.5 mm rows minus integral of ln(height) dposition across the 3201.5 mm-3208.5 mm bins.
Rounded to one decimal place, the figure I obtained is -0.3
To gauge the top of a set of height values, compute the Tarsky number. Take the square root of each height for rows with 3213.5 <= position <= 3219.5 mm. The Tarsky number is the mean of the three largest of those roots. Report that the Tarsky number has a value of 14.7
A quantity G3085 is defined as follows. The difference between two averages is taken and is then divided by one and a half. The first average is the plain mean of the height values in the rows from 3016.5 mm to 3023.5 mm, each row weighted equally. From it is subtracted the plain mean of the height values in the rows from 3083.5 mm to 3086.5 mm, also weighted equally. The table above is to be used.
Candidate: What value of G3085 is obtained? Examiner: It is 31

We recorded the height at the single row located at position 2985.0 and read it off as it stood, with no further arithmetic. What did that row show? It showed 214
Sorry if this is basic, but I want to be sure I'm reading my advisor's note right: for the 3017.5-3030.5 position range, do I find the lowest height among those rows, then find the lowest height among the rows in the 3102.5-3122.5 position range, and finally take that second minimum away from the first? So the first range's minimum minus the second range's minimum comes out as 84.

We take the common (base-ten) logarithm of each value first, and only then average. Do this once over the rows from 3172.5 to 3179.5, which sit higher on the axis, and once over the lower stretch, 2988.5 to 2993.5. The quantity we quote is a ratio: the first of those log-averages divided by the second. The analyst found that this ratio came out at 1.030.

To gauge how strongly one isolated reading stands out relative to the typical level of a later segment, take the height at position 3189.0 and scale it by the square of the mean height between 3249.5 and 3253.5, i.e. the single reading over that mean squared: 0.0041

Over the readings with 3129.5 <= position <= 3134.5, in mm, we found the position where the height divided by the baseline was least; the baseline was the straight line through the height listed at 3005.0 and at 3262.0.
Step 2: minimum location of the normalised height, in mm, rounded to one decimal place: 3131.0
